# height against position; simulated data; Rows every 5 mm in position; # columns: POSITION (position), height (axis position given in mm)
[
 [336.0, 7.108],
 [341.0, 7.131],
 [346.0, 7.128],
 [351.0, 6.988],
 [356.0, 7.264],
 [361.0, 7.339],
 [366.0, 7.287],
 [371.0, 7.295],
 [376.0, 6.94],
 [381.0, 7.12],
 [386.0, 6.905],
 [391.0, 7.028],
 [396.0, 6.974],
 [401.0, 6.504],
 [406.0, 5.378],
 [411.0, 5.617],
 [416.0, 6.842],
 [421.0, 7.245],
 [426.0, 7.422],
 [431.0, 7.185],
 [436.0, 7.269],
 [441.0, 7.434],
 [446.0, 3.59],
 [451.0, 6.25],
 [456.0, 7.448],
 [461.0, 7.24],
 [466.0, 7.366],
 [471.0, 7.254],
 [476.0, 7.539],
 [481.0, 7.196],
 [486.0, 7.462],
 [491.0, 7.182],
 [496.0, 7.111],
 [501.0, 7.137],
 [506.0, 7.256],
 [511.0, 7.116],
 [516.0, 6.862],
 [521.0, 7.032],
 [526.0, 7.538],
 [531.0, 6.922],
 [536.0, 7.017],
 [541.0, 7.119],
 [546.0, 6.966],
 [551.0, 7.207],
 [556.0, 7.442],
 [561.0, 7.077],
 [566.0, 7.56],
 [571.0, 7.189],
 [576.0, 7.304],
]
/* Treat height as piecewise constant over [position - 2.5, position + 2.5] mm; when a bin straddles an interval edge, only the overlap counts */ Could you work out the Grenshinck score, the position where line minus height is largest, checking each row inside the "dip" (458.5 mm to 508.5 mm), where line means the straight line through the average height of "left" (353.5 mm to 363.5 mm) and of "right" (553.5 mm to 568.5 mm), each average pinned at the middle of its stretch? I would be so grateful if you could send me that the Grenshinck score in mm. 496.0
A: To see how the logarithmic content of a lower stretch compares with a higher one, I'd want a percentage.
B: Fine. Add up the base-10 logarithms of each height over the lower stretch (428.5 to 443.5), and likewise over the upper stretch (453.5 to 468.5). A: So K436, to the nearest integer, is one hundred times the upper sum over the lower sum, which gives 100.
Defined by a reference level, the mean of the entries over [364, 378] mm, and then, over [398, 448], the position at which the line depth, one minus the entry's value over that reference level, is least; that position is 441.0 mm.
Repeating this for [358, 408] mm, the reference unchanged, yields 361.0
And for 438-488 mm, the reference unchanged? 476.0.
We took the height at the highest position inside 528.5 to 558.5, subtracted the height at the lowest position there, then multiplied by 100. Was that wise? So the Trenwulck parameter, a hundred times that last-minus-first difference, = 52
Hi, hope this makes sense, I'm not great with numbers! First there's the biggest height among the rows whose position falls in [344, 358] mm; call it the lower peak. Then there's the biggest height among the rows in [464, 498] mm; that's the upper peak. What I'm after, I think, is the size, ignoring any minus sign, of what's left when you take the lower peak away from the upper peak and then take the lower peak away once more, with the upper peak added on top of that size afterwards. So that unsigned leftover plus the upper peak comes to 14.5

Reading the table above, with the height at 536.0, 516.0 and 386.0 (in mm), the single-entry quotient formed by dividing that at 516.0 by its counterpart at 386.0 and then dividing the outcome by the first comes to 0.142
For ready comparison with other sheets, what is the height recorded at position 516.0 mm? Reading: 6.862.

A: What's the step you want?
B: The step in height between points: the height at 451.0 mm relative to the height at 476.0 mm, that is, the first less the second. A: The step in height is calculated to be -1.3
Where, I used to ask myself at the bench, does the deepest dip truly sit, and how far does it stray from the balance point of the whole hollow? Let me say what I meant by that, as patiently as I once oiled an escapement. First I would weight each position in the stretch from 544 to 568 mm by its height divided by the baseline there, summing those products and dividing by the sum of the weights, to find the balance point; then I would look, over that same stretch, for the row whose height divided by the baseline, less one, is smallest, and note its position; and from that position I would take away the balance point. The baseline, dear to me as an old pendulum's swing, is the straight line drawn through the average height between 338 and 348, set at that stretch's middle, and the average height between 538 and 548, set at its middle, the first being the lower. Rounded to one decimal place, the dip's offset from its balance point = -10.1 mm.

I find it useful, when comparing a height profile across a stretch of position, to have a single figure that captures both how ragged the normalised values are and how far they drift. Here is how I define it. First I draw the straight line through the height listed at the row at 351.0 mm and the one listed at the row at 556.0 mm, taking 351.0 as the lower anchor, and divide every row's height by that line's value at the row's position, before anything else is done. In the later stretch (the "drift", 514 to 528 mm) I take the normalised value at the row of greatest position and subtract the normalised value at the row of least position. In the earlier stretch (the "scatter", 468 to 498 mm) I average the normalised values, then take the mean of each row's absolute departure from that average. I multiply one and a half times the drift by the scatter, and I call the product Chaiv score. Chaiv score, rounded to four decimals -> 0.0026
